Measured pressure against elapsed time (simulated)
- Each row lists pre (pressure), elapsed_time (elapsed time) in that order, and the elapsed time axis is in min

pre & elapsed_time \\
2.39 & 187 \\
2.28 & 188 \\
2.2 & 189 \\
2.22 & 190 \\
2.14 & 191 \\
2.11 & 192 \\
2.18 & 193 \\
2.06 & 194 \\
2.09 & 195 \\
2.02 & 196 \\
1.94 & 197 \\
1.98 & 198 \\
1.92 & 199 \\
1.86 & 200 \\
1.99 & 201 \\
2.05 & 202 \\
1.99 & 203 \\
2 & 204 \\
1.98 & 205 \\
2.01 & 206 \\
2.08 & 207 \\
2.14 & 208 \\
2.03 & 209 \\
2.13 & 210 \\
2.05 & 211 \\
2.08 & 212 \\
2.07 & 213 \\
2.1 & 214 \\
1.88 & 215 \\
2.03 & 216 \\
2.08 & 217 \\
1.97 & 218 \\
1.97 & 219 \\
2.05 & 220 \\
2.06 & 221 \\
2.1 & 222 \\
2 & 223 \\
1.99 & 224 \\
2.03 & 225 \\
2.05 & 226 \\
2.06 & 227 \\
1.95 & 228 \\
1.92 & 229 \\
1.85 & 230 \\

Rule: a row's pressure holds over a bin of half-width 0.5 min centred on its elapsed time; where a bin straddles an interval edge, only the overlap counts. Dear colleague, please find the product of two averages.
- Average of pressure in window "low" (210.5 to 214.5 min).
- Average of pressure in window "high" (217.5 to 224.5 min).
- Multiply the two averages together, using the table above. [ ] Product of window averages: 4.19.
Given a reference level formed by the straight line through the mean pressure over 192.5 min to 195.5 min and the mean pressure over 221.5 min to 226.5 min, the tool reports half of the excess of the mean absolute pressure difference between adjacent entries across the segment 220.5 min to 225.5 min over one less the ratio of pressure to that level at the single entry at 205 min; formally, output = 0.00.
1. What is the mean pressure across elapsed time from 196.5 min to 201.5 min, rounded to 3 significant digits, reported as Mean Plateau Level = 1.94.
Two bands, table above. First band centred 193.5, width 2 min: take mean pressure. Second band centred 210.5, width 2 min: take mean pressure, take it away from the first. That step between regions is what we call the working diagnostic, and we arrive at 0.03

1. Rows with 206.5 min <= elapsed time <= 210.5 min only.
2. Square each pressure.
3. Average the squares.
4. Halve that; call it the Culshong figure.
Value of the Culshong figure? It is 2.20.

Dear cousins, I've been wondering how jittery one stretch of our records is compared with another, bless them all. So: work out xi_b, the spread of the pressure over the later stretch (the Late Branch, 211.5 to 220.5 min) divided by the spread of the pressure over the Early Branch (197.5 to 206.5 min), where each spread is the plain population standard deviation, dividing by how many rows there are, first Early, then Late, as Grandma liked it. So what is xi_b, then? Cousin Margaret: 1.3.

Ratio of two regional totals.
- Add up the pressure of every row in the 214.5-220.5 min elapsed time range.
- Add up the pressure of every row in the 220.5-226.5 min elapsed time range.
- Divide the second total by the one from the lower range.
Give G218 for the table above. 1.02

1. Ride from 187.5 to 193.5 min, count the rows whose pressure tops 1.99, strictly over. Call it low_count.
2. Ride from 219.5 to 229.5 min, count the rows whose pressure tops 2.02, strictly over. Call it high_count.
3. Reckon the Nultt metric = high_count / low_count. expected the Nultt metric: 1.0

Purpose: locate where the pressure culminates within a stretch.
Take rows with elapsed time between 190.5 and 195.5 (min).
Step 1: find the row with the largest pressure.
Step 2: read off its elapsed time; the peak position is 193 min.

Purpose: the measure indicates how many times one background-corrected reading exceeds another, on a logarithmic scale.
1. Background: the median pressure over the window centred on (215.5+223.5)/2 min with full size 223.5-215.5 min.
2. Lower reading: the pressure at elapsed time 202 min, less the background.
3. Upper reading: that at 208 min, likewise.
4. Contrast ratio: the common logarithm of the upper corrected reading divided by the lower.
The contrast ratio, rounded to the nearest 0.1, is 1.0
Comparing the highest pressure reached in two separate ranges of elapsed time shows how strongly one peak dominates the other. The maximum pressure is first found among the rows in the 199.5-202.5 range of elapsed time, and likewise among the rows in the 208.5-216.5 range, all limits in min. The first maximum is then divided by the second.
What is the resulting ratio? 0.96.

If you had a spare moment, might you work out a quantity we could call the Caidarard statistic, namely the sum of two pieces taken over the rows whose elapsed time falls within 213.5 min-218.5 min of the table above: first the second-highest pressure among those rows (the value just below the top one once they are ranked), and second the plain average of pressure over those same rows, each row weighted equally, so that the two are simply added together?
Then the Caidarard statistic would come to 4.09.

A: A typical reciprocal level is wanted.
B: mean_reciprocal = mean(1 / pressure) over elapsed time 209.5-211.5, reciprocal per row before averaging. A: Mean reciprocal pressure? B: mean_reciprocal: 0.479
